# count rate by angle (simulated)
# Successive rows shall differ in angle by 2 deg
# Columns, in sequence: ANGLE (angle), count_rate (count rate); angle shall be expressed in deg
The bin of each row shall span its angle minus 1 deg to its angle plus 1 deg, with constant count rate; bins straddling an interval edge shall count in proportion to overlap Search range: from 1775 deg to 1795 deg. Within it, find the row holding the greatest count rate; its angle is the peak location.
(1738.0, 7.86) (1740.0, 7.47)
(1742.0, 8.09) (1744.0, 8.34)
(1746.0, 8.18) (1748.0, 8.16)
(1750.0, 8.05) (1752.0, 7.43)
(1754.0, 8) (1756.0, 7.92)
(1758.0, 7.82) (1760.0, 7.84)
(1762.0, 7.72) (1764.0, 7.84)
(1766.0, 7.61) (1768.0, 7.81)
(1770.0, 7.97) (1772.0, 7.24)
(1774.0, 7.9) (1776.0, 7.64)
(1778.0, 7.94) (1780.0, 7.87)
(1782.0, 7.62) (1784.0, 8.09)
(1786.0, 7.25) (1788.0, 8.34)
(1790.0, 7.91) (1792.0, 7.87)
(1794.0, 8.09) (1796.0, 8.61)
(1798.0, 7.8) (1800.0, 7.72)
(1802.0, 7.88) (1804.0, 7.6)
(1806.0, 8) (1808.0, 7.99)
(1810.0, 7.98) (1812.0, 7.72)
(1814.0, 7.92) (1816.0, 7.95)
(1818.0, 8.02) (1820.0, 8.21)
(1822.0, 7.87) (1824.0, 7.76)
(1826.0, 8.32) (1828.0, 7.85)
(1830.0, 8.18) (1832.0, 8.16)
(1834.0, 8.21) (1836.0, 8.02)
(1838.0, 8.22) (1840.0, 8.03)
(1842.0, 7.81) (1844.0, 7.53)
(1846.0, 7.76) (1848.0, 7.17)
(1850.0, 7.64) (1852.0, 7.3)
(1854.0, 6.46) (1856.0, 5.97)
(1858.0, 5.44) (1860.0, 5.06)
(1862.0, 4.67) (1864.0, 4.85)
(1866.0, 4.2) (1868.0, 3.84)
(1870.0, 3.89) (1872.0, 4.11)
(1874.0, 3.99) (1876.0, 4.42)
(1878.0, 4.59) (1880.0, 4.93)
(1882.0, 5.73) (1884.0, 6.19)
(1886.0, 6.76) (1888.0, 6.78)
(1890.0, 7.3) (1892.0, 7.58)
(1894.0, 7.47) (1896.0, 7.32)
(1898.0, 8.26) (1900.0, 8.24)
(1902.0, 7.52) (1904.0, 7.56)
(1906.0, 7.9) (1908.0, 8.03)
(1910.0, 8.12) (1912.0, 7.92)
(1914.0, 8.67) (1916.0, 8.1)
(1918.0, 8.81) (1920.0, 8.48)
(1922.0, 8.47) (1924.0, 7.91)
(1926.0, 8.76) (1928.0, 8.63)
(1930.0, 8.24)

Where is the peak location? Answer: 1788.0 deg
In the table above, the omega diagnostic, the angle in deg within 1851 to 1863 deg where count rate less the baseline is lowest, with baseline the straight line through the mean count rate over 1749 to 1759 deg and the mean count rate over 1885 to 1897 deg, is 1862.0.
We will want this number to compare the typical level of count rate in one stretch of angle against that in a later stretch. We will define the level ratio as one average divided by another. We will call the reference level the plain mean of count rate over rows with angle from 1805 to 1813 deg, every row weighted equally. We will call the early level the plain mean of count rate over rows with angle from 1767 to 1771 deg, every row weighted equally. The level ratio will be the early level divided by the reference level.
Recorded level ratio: 1.00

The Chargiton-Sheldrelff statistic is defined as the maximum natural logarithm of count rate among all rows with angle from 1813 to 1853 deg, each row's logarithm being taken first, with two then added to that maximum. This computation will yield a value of 4.12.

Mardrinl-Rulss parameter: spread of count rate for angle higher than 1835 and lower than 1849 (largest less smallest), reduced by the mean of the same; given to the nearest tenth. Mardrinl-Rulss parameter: -6.7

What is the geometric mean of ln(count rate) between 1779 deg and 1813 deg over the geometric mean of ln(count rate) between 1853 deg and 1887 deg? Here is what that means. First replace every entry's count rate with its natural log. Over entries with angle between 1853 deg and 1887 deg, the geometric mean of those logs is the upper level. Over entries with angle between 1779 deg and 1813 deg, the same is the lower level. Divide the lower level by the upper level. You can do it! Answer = 1.30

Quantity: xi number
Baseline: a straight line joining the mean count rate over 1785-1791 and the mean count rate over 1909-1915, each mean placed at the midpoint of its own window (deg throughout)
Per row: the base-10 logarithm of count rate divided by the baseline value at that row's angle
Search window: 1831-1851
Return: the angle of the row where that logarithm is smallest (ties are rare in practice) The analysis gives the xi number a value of 1848.0 deg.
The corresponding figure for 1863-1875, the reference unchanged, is 1868.0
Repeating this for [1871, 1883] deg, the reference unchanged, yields 1874.0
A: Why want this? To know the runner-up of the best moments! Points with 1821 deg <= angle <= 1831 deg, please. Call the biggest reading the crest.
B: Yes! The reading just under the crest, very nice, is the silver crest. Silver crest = 8.18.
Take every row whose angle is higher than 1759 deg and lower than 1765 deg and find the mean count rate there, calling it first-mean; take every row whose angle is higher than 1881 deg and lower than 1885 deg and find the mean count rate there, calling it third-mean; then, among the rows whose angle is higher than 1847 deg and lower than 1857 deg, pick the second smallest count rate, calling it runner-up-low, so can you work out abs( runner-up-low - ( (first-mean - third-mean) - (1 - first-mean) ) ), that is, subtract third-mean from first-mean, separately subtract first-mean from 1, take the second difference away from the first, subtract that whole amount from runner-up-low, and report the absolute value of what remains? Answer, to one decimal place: 2.2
